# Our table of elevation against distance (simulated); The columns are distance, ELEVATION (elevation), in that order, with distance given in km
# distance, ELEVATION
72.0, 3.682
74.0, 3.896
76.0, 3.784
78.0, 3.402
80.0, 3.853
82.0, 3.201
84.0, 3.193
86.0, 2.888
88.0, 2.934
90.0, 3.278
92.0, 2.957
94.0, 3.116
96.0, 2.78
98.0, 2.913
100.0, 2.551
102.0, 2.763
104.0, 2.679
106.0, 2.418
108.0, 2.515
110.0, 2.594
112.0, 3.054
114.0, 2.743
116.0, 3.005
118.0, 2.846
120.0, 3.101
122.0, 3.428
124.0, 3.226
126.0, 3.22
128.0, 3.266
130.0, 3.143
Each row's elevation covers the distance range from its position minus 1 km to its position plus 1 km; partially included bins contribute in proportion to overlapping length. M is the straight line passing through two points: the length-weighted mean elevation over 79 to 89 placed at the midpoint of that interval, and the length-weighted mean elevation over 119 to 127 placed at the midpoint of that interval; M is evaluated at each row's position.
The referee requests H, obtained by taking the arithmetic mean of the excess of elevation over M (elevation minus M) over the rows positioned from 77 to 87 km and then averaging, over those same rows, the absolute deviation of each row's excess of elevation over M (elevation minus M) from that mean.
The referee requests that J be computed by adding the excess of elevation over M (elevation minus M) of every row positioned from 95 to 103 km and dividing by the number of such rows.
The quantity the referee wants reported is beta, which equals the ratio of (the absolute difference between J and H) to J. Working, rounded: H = 0.26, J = -0.5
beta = -2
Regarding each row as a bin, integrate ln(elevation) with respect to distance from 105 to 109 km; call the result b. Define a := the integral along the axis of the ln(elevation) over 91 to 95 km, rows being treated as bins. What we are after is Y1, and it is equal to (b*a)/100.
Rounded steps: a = 4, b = 4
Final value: 0.2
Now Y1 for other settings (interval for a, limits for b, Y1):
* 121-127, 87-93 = 0.5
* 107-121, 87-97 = 1.6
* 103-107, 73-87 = 0.6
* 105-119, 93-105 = 1.7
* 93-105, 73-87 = 2.1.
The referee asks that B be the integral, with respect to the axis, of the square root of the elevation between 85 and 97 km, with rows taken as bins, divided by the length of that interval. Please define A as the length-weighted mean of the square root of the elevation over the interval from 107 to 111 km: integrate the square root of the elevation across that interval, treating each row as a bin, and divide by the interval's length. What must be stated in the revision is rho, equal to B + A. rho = 3.33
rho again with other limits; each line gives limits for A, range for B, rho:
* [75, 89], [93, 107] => 3.48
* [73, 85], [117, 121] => 3.61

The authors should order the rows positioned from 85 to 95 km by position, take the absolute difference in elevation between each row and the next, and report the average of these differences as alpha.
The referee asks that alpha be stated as 0.22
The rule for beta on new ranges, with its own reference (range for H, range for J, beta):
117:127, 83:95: -2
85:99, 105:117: -1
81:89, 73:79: 1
